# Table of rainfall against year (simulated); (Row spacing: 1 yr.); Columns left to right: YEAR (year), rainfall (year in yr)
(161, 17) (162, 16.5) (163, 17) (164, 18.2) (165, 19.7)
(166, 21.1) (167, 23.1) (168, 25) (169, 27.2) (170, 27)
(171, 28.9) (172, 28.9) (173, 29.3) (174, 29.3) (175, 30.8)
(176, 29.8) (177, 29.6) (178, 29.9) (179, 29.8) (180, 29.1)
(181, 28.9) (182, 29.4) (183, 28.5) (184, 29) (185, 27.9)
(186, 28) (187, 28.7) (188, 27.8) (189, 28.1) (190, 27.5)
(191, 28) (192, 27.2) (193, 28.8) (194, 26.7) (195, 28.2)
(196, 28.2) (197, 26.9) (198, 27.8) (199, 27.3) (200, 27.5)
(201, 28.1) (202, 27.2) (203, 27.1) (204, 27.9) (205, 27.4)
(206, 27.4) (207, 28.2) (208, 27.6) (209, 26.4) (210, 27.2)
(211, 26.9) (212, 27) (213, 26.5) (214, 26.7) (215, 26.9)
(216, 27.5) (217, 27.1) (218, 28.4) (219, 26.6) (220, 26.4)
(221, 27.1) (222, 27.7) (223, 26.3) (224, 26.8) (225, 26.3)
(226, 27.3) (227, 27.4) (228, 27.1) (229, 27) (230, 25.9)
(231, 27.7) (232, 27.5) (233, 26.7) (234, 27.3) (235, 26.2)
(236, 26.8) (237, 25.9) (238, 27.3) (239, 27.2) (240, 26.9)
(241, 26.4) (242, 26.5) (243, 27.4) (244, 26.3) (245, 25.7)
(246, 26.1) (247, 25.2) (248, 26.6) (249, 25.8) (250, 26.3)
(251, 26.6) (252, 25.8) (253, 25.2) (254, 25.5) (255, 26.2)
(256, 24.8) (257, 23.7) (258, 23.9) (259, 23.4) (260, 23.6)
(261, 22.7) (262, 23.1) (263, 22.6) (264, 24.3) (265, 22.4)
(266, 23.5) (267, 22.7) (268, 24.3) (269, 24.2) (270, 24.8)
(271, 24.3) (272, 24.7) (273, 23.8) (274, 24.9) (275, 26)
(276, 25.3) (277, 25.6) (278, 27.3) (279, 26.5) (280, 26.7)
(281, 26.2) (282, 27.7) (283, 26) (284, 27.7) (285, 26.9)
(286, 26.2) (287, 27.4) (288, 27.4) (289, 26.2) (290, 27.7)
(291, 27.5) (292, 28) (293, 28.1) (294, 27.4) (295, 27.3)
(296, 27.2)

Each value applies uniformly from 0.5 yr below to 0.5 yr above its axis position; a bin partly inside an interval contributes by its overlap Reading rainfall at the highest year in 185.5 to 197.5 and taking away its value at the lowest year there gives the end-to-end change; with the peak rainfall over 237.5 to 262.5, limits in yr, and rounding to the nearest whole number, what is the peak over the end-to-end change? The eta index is -25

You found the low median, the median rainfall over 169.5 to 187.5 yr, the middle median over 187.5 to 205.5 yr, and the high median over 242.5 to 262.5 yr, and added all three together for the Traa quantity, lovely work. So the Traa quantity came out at 82.3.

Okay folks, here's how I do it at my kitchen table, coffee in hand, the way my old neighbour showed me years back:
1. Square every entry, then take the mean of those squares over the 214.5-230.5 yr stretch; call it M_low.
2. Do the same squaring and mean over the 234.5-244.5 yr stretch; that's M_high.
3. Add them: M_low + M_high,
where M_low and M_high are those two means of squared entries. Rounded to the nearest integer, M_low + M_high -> 1441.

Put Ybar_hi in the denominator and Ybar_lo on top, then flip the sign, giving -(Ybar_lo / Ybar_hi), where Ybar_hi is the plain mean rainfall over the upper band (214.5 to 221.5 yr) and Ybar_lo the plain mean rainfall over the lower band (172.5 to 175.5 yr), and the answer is -1.10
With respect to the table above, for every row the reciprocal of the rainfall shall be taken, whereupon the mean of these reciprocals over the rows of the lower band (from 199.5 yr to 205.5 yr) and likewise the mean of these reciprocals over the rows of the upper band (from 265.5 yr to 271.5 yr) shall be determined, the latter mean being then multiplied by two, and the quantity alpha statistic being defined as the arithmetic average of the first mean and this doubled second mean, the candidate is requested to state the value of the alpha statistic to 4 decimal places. 0.0599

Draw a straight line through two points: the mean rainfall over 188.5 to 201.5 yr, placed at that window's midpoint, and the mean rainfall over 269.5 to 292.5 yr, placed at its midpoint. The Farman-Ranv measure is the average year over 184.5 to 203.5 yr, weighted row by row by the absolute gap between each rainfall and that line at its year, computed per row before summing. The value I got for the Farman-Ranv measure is 194.6 yr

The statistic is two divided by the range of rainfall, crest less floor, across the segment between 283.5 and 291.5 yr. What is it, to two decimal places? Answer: 1.33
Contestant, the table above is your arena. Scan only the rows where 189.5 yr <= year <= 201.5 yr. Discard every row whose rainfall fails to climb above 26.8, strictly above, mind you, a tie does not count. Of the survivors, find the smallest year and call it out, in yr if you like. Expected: 190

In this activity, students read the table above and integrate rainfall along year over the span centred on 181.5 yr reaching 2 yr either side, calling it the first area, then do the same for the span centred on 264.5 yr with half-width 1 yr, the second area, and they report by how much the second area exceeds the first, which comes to -69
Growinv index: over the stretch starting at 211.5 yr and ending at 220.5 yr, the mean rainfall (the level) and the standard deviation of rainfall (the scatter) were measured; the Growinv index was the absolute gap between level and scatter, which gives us 26.4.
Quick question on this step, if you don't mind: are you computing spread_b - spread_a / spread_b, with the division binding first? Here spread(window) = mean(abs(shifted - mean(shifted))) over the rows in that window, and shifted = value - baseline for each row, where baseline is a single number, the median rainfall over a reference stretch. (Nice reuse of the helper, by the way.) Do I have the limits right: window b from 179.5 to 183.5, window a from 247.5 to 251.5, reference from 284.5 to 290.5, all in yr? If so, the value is -0.7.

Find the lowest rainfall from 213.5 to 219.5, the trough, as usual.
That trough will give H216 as 26.6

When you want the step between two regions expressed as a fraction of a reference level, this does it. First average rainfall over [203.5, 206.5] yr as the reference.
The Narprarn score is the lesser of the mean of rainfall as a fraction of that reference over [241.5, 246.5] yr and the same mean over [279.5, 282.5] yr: 0.96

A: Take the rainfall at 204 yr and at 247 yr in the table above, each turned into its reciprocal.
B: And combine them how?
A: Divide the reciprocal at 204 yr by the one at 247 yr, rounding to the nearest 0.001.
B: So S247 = 0.903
